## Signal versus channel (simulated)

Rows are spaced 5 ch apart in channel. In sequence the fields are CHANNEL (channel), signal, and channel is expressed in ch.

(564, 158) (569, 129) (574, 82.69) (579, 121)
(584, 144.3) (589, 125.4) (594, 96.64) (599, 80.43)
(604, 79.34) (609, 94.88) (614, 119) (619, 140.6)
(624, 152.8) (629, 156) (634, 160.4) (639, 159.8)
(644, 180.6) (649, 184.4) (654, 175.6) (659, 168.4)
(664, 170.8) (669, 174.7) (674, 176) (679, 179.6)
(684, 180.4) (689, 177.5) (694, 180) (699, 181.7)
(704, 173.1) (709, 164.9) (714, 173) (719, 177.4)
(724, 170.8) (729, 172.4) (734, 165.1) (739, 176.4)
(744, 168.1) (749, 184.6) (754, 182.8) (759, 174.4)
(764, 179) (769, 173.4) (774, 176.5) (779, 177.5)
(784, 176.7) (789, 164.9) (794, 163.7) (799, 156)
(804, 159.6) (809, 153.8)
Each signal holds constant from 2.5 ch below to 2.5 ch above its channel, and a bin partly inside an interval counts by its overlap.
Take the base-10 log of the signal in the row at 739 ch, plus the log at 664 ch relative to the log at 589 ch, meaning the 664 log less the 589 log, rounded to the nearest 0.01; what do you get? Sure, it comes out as 2.38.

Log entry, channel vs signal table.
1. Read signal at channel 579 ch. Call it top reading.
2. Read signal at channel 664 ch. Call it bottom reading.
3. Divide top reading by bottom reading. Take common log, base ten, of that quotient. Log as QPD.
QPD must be -0.15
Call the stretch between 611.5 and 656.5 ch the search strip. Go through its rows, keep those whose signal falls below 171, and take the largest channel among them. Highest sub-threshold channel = 639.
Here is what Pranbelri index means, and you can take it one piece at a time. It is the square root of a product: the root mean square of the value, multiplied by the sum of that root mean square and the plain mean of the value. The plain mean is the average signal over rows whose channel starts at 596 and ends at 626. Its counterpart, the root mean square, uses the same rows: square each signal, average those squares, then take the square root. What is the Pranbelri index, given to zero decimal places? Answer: 161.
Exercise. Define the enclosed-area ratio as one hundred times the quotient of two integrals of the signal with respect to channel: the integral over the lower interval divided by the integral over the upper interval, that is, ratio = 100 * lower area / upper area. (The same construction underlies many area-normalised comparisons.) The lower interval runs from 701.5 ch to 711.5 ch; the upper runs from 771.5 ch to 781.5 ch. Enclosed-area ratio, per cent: 95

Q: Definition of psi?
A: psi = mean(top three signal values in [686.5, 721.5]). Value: 180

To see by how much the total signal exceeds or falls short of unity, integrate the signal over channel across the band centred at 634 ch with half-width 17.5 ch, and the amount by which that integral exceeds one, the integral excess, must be 5672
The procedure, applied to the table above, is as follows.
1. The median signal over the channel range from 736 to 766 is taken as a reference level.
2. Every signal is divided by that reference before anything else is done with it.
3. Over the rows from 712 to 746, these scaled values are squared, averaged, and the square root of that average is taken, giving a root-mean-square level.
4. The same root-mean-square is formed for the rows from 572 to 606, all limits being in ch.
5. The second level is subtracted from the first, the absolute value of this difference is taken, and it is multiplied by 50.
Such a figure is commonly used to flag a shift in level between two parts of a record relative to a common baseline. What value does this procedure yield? 18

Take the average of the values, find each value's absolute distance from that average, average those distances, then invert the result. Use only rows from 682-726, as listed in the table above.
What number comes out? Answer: 0.23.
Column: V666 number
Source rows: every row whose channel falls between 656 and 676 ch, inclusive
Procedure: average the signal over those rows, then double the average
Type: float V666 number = 345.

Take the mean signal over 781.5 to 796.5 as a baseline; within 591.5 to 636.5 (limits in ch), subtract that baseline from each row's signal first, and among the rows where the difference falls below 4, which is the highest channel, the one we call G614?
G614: 634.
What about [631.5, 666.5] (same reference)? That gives 664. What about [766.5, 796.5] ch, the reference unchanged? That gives 794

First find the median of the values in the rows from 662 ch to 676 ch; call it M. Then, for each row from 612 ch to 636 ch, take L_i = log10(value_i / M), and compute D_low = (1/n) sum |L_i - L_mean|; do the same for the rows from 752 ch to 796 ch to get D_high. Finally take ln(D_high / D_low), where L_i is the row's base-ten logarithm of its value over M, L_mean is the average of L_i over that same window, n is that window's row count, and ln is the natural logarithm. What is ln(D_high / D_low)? -1.2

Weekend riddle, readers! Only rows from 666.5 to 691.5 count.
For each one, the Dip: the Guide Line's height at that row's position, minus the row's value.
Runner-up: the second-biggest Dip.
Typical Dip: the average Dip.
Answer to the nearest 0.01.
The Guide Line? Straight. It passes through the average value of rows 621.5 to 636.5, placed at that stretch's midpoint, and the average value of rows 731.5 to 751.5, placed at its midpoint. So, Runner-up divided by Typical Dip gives 0.90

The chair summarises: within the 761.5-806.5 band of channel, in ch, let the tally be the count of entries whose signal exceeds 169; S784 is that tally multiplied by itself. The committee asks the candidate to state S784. 25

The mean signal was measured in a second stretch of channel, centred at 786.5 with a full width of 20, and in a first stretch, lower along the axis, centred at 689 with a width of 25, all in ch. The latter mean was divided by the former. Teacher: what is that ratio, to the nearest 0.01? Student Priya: 1.05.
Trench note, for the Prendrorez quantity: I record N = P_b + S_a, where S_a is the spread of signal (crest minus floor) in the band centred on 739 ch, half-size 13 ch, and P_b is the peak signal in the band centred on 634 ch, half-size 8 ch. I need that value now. 180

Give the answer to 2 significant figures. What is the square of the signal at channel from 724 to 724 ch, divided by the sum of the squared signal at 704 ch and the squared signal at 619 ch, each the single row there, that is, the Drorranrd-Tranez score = 0.59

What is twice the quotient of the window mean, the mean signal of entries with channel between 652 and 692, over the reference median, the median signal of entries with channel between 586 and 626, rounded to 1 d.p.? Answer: 3.3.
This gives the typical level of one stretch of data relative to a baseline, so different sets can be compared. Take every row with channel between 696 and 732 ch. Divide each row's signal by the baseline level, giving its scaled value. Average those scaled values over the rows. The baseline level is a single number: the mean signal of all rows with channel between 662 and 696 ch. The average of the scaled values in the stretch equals 0.98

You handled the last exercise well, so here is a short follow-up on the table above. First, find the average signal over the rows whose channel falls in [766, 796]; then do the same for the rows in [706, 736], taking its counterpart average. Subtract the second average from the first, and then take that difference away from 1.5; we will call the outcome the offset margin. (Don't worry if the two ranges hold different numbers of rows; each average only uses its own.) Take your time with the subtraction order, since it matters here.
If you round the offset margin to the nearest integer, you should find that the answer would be 0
